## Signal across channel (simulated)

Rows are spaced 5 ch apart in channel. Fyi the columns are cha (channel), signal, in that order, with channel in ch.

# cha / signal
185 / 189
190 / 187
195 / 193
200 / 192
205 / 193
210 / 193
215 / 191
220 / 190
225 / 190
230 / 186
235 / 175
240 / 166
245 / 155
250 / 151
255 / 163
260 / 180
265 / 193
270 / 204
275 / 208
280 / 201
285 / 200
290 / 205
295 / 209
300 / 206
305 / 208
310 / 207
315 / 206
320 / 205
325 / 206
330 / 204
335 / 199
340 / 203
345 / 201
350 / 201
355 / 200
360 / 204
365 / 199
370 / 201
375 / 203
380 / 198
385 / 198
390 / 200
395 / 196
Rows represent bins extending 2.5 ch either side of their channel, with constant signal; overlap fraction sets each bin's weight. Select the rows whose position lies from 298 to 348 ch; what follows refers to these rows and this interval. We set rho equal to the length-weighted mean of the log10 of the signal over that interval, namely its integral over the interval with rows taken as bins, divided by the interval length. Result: 2.311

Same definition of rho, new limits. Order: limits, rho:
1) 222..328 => 2.280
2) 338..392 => 2.303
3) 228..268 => 2.232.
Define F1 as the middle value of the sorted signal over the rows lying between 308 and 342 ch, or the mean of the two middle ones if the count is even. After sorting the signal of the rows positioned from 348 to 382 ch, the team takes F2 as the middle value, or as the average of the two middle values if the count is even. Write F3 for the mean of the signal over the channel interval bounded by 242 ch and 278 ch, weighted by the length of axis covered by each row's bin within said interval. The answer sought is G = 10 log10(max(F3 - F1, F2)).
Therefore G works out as 23.03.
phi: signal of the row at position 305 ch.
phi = 208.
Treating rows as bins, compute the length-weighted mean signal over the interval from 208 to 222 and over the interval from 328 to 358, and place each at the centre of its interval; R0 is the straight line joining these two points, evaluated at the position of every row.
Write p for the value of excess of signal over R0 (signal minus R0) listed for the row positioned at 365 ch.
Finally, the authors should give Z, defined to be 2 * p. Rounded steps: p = -4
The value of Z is -8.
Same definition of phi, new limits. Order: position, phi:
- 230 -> 186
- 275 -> 208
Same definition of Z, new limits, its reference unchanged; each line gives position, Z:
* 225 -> -4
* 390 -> -10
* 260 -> -30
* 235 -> -36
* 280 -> 9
